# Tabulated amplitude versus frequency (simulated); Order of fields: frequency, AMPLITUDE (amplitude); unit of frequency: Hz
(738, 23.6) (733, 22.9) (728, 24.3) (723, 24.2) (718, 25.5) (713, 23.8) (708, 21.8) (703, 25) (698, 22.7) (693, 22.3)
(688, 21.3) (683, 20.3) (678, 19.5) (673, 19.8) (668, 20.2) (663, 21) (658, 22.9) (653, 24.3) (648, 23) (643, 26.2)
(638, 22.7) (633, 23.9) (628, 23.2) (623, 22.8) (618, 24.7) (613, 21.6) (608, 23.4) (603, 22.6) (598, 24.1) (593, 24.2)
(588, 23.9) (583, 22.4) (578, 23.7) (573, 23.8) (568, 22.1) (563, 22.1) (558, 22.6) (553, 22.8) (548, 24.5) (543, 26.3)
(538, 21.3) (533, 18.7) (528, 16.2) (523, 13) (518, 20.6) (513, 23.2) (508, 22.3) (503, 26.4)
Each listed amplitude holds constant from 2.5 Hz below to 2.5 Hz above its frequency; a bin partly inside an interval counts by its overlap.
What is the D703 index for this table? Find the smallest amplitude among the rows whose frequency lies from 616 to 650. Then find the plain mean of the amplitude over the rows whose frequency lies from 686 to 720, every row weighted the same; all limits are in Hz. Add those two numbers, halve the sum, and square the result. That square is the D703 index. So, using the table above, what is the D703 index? 527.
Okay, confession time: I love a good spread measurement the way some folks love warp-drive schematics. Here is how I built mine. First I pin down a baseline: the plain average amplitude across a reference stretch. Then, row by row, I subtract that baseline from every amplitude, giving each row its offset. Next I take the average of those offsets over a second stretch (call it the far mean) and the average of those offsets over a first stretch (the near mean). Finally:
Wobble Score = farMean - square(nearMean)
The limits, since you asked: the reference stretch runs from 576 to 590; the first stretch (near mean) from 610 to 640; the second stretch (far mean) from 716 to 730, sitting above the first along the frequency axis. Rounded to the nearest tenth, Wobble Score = 1.3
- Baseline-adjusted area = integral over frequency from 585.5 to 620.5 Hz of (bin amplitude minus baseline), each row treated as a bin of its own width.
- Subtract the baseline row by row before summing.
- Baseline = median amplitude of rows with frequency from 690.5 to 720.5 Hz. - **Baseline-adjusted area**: 9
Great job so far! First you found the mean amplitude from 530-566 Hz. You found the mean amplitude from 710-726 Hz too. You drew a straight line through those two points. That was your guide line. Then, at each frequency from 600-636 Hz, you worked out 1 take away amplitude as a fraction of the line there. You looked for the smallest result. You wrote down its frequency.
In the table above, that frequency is 618 Hz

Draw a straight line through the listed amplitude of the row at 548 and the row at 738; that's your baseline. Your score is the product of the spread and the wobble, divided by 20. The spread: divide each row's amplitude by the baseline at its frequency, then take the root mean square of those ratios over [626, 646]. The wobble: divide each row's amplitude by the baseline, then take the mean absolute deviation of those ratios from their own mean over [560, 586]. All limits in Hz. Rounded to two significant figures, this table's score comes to 0.0015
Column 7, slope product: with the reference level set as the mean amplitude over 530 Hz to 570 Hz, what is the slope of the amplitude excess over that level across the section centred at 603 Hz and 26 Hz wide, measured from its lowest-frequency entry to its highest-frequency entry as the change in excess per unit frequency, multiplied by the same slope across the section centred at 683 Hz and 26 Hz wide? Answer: -0.016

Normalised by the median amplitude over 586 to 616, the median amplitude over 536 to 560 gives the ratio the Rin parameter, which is 0.96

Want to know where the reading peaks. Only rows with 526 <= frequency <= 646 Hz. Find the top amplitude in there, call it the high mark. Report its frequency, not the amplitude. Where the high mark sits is 543 Hz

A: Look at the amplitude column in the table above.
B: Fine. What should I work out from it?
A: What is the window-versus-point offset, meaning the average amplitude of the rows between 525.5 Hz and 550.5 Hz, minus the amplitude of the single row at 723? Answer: -2.8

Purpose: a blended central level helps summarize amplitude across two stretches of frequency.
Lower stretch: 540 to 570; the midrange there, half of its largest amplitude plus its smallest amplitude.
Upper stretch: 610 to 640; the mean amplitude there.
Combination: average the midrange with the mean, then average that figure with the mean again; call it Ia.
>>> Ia 23.4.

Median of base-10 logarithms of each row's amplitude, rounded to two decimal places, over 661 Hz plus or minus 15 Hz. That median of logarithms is 1.34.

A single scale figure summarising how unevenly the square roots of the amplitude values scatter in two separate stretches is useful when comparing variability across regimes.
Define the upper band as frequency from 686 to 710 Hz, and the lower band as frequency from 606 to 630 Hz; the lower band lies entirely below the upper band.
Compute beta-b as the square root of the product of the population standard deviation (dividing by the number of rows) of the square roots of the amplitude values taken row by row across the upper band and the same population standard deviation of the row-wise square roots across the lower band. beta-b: 0.12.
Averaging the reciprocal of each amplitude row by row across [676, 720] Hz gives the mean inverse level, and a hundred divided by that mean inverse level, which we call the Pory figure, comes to 2231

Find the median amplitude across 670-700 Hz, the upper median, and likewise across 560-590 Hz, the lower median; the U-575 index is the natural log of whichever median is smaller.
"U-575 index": 3.03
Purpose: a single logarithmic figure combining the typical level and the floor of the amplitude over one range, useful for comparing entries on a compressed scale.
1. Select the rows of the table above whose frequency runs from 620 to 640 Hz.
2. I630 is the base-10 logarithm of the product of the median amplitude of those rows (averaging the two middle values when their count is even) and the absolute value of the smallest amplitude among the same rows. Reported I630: 2.72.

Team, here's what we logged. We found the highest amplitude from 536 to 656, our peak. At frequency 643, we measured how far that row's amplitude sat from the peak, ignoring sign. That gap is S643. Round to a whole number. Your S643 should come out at 0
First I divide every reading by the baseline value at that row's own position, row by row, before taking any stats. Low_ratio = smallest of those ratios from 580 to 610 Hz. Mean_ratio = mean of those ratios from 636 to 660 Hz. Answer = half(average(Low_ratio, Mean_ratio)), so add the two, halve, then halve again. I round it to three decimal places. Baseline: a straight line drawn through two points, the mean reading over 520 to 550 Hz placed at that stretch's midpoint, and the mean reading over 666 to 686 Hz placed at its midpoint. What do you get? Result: 0.579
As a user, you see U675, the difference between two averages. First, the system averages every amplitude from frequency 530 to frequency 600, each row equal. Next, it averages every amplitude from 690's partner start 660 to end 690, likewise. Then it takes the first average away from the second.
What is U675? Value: -3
